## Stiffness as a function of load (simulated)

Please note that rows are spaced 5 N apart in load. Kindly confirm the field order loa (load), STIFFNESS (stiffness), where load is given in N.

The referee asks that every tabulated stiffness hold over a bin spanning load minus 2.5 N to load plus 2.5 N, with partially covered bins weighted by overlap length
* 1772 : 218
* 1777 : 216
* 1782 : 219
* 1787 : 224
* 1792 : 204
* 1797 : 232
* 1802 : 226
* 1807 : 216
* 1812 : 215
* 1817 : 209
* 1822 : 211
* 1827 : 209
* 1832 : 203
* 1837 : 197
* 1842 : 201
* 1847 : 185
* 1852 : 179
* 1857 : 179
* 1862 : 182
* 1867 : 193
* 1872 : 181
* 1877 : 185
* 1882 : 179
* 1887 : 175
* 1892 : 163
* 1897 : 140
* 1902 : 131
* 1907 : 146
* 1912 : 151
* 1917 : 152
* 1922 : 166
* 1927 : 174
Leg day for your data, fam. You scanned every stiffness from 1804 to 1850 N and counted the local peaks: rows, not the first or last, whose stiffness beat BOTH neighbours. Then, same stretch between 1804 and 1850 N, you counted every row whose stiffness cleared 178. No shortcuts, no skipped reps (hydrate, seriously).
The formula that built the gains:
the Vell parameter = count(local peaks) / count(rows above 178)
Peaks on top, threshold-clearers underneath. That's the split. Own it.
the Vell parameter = 0.222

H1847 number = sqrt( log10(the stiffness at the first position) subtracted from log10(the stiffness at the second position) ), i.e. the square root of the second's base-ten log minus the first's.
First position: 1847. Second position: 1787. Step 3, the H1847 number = 0.288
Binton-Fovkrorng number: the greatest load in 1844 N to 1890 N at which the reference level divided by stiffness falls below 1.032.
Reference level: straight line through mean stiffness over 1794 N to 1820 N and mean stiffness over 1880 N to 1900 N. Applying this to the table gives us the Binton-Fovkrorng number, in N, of 1887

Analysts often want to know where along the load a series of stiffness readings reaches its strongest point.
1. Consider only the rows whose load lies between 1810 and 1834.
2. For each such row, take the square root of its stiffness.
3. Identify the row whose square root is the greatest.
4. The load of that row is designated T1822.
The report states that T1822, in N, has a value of 1812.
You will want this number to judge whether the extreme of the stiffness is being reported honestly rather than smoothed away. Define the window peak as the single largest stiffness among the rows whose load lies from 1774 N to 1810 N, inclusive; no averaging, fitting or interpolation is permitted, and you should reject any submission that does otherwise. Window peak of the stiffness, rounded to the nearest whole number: 232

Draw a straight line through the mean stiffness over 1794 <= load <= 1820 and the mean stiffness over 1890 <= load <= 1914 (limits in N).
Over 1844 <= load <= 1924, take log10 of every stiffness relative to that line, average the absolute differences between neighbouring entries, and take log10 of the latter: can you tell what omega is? -1.63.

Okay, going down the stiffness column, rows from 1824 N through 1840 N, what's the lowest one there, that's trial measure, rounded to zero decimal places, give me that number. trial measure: 197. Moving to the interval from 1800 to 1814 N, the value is 215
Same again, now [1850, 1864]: 179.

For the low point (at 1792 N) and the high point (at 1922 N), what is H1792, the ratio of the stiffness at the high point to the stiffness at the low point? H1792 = 0.81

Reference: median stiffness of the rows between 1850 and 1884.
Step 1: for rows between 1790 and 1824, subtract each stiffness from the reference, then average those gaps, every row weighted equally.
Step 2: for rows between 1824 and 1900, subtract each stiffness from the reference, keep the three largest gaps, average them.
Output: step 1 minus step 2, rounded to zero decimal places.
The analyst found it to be -57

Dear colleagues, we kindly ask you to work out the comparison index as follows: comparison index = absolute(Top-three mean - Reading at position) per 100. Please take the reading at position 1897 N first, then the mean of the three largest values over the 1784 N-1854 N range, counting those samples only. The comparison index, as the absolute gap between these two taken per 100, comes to 0.87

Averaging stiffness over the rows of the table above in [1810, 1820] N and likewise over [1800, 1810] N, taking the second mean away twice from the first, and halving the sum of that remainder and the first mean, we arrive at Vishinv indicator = -9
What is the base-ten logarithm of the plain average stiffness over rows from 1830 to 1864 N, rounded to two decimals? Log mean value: 2.28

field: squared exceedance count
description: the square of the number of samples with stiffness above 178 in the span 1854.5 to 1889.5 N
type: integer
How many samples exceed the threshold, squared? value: 36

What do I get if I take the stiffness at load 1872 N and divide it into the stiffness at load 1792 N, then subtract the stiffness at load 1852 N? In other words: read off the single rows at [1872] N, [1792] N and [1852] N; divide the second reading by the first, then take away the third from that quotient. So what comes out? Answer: -178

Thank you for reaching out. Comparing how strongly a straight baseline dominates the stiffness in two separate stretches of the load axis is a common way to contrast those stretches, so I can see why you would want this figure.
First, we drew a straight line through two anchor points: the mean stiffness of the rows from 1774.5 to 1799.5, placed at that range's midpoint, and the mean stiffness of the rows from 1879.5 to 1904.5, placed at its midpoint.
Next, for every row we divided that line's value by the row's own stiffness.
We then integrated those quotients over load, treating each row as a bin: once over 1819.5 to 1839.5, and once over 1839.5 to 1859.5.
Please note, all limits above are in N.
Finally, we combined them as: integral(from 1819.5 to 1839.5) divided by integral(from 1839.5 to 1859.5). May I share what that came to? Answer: 0.964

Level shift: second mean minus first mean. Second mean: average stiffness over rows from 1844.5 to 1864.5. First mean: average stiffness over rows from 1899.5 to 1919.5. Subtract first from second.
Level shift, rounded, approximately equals 36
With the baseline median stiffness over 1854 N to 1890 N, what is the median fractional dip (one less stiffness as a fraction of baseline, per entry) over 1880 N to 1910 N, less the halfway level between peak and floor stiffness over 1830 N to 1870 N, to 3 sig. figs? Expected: -191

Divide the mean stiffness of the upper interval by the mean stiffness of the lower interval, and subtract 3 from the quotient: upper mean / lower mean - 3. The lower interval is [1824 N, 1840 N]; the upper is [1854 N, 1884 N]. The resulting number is -2.10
